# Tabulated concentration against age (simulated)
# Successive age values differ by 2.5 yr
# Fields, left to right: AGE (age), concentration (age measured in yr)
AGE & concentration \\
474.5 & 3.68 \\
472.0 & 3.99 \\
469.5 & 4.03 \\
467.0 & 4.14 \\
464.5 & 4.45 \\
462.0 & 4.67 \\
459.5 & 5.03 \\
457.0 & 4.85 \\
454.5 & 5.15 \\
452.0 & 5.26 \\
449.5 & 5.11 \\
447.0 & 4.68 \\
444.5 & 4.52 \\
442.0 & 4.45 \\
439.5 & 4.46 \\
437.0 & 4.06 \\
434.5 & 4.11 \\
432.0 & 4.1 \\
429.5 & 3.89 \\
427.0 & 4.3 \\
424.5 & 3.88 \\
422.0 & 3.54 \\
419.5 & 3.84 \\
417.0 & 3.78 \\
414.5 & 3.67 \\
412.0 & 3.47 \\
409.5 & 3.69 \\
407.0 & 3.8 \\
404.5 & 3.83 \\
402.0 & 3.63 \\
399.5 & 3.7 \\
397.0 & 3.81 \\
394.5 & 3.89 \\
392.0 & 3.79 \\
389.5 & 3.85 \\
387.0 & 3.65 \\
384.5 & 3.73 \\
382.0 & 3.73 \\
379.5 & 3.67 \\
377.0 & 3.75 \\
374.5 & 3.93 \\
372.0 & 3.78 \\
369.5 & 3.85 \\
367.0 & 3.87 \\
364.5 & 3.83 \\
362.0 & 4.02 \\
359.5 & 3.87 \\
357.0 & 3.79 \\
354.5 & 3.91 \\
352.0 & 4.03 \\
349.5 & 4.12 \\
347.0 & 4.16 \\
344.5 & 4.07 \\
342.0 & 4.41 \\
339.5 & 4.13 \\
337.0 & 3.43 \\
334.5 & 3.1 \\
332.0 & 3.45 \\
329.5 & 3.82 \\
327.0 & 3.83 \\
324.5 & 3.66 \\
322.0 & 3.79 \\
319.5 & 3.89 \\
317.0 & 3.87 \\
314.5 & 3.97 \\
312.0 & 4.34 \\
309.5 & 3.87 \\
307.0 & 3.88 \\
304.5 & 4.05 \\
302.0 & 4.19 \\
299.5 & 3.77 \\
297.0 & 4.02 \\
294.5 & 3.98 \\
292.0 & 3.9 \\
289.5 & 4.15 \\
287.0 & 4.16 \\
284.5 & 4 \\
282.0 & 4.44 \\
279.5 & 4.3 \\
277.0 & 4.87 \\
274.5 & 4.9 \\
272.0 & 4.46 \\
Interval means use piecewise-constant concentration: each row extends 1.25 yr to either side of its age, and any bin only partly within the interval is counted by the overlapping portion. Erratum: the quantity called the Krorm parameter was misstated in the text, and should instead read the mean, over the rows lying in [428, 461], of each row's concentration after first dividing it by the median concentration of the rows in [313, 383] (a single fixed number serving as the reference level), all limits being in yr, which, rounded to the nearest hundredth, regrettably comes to 1.19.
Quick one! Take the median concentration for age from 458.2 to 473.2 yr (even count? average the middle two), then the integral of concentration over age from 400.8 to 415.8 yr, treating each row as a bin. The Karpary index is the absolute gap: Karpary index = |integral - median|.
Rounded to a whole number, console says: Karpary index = 51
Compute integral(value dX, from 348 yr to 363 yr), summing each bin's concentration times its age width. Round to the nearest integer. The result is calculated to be 59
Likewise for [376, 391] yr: 56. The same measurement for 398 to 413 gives 55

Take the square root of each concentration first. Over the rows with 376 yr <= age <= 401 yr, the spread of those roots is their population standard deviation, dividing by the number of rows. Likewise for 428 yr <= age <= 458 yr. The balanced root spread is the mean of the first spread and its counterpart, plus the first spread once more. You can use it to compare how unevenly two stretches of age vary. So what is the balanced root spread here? 0.080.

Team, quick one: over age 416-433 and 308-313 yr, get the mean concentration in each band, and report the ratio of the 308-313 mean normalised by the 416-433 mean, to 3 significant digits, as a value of 1.05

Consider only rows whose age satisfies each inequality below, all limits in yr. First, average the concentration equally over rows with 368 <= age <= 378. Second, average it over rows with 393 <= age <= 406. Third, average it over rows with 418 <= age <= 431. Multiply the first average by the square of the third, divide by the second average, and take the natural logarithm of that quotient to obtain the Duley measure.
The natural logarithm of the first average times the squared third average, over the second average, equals 2.73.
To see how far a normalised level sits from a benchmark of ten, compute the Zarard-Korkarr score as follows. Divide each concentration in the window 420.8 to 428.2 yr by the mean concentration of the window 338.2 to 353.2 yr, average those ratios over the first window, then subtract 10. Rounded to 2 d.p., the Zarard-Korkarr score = -9.06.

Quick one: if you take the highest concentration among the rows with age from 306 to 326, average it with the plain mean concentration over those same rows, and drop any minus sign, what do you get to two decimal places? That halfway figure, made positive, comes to 4.12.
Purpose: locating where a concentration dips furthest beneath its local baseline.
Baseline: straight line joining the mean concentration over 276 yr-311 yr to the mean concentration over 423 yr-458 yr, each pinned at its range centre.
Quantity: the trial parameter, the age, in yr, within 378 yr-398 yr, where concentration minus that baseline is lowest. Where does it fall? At 387.0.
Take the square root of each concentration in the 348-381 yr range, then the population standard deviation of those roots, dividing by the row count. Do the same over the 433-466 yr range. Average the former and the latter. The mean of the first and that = 0.058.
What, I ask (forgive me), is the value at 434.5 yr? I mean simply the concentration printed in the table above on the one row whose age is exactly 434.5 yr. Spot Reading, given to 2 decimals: 4.11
